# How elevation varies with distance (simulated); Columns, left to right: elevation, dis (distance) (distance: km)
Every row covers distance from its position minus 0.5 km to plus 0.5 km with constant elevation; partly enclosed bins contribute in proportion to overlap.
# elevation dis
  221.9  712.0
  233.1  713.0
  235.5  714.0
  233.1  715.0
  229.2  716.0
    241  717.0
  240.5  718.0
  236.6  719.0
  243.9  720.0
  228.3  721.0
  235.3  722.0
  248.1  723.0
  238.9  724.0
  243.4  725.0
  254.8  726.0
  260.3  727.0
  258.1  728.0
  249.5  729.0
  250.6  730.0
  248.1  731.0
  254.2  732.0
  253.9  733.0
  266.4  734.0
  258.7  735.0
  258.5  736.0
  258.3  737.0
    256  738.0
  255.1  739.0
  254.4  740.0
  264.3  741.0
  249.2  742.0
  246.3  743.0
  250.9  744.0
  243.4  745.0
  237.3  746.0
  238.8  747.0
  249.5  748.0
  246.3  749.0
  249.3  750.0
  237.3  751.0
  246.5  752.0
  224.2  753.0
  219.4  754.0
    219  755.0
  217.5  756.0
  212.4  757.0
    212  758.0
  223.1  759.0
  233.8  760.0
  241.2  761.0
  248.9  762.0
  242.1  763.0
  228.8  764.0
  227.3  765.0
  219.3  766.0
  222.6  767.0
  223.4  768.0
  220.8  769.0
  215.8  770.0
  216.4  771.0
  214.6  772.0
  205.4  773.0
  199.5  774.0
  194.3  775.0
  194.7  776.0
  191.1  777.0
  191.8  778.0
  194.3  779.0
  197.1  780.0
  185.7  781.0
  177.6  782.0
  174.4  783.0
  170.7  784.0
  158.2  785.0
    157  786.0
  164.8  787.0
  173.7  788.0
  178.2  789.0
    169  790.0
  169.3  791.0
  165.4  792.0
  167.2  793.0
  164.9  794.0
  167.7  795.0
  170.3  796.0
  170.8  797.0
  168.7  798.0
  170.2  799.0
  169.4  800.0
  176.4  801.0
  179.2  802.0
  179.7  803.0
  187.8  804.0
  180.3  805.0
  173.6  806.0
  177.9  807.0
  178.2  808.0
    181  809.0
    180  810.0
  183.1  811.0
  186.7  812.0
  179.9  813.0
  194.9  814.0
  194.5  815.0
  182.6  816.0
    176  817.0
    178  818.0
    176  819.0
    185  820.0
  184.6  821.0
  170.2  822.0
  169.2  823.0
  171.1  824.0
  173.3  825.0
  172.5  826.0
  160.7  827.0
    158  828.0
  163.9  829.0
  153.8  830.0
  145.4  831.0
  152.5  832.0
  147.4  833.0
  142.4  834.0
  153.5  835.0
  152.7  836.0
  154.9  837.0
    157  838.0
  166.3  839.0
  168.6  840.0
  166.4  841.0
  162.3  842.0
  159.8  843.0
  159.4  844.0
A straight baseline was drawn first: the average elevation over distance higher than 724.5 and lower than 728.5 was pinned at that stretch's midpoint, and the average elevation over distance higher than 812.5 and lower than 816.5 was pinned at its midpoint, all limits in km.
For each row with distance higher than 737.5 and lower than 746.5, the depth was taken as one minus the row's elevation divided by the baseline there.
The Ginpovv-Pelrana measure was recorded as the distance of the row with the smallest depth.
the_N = 741.0 km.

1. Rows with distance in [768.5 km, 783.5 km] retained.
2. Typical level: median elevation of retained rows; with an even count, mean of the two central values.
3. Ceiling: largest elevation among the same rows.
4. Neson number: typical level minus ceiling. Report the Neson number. -26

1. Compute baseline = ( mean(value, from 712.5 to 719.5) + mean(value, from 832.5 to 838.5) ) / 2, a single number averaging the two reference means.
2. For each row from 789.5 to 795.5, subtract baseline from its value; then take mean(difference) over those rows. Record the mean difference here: -26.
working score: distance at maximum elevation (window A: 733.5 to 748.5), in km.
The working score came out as 734.0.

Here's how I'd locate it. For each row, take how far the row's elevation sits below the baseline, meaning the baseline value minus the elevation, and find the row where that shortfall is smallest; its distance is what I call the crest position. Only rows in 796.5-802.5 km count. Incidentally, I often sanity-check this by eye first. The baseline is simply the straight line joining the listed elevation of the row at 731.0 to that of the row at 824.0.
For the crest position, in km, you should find 802.0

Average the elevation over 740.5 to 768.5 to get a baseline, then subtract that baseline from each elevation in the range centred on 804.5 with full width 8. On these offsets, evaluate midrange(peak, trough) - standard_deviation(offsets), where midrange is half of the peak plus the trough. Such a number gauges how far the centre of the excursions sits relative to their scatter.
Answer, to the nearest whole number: -58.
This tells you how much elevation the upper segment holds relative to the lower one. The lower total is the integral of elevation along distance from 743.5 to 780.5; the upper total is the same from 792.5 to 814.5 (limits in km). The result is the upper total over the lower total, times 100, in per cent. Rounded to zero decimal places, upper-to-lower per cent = 47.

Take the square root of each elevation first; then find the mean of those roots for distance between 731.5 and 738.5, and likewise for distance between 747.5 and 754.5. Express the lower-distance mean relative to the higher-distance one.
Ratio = 1.04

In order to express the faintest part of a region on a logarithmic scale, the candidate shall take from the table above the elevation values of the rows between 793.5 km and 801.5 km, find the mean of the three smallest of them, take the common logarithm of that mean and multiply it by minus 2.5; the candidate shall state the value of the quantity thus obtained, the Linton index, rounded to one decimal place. -5.6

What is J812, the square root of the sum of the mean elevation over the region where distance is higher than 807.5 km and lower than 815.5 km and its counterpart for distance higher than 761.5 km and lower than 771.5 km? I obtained 20.3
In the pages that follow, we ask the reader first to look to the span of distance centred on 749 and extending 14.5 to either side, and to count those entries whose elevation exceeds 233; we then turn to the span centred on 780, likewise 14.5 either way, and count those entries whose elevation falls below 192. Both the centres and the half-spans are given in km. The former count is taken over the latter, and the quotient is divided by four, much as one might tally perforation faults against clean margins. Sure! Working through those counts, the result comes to 0.34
